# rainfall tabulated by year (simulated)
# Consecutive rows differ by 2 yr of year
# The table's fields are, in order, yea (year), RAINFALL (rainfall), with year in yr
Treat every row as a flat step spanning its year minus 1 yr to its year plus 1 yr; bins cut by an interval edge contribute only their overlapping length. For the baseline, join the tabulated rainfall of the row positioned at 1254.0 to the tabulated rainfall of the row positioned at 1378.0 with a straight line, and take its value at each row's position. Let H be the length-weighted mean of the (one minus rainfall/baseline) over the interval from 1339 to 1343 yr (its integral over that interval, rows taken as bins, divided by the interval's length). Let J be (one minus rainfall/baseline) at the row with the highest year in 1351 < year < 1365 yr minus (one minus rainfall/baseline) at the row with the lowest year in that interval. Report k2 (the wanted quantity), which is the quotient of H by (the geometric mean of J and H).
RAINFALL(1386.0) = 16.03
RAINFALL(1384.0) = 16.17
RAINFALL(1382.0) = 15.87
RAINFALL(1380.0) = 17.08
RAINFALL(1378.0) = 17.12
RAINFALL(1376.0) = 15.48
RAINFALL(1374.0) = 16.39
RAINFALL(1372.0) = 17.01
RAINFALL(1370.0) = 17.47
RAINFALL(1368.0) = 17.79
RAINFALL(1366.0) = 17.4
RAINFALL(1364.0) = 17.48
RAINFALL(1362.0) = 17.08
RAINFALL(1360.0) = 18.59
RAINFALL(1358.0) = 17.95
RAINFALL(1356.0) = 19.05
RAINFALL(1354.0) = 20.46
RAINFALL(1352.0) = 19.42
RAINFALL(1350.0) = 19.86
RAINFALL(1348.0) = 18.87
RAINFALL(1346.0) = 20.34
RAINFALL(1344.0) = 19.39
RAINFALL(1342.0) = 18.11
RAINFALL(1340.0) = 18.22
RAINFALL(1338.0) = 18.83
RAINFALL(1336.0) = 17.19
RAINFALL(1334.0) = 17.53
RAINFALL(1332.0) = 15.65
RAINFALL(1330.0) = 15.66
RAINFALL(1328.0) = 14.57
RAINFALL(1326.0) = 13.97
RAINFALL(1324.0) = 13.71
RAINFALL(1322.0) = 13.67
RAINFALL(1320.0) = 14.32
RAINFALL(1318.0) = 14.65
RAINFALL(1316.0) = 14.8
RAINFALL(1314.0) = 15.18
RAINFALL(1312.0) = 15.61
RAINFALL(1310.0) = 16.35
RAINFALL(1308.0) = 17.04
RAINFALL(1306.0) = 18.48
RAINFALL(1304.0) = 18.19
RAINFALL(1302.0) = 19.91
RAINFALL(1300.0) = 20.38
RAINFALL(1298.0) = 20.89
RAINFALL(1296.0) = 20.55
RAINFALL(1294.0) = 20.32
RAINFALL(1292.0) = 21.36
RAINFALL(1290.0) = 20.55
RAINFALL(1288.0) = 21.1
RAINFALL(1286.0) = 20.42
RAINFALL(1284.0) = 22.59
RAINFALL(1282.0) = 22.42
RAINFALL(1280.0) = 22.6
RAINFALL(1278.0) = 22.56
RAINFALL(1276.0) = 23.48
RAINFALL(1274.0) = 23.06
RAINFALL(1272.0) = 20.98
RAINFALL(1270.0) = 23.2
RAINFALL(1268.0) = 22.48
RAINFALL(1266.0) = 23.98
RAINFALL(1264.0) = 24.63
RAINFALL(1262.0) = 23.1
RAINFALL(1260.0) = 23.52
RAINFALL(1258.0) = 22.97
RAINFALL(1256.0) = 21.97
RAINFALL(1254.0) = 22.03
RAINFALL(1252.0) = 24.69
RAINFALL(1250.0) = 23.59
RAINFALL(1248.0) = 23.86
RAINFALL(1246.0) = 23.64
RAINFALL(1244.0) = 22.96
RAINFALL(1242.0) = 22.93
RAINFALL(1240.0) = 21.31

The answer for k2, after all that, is 0.5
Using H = 0.02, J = 0.08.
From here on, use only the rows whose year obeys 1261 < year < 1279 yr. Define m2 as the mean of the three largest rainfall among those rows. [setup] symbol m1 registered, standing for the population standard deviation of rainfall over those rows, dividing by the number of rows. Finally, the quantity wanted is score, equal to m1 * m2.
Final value 23.2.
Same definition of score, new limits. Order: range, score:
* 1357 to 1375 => 10.7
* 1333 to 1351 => 19.6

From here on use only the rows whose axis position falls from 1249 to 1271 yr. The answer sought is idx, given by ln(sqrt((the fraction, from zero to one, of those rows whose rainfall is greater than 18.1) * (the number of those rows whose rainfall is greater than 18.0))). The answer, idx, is 1.2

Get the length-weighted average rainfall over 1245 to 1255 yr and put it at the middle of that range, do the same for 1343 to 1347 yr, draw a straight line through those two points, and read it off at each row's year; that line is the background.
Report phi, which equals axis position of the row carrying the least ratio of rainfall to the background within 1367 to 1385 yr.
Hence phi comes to 1376.0 yr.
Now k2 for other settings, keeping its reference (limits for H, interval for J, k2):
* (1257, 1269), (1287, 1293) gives -2.0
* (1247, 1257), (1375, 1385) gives -0.9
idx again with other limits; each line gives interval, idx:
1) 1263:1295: 1.4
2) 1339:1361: 1.1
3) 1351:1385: 0.0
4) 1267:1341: 1.3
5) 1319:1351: 0.6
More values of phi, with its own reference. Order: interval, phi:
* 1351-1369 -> 1362.0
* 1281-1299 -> 1286.0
